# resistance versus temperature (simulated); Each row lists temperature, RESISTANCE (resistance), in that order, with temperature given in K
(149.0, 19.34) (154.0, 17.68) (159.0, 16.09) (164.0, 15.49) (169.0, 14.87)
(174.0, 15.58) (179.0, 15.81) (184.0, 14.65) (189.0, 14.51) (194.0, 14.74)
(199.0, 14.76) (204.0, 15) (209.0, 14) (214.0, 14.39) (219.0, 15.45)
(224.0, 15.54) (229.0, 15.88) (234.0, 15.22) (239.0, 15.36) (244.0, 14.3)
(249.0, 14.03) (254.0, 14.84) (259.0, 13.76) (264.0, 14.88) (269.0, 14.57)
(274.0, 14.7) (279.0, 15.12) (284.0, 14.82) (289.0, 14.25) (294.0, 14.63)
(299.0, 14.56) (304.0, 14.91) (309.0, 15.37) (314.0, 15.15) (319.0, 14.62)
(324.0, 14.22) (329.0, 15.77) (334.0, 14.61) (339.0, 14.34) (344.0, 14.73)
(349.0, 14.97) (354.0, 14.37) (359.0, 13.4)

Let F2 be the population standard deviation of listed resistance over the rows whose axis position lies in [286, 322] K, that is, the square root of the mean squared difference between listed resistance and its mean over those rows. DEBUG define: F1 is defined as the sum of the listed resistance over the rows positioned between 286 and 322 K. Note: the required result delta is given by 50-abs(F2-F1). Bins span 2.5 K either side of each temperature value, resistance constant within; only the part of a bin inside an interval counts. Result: -53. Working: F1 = 103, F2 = 0.35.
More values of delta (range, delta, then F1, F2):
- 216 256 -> -70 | 121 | 0.60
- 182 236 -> -114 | 164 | 0.53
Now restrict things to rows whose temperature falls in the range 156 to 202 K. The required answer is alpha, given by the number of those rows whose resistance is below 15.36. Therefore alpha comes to 5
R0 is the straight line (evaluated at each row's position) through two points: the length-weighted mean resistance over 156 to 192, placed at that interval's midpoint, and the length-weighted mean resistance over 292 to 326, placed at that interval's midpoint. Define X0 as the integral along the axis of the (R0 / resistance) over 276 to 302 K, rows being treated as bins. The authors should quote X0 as 26.3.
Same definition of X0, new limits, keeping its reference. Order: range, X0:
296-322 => 25.8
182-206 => 24.8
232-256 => 24.5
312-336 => 23.8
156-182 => 25.6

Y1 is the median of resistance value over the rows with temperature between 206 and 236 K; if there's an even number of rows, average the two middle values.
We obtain 15.3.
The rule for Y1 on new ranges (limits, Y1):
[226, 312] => 14.8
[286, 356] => 14.6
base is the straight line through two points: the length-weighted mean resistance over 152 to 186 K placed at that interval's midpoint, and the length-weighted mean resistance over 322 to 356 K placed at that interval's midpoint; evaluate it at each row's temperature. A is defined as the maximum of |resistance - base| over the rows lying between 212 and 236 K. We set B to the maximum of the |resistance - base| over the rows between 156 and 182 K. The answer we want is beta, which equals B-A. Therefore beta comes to -0.2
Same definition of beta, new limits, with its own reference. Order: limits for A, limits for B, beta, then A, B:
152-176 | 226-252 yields -0.6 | 1.9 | 1.23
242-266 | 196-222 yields 0.1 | 1.4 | 1.49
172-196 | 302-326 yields -0.5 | 1.1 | 0.60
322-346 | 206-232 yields 0.5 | 1.0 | 1.49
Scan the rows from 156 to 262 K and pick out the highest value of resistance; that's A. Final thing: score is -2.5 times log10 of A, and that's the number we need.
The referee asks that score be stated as -3.02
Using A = 16.09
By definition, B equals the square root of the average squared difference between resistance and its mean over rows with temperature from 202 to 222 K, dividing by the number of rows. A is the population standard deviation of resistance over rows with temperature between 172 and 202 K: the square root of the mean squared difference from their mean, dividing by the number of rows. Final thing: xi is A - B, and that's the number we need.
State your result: -0.06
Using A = 0.5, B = 0.56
